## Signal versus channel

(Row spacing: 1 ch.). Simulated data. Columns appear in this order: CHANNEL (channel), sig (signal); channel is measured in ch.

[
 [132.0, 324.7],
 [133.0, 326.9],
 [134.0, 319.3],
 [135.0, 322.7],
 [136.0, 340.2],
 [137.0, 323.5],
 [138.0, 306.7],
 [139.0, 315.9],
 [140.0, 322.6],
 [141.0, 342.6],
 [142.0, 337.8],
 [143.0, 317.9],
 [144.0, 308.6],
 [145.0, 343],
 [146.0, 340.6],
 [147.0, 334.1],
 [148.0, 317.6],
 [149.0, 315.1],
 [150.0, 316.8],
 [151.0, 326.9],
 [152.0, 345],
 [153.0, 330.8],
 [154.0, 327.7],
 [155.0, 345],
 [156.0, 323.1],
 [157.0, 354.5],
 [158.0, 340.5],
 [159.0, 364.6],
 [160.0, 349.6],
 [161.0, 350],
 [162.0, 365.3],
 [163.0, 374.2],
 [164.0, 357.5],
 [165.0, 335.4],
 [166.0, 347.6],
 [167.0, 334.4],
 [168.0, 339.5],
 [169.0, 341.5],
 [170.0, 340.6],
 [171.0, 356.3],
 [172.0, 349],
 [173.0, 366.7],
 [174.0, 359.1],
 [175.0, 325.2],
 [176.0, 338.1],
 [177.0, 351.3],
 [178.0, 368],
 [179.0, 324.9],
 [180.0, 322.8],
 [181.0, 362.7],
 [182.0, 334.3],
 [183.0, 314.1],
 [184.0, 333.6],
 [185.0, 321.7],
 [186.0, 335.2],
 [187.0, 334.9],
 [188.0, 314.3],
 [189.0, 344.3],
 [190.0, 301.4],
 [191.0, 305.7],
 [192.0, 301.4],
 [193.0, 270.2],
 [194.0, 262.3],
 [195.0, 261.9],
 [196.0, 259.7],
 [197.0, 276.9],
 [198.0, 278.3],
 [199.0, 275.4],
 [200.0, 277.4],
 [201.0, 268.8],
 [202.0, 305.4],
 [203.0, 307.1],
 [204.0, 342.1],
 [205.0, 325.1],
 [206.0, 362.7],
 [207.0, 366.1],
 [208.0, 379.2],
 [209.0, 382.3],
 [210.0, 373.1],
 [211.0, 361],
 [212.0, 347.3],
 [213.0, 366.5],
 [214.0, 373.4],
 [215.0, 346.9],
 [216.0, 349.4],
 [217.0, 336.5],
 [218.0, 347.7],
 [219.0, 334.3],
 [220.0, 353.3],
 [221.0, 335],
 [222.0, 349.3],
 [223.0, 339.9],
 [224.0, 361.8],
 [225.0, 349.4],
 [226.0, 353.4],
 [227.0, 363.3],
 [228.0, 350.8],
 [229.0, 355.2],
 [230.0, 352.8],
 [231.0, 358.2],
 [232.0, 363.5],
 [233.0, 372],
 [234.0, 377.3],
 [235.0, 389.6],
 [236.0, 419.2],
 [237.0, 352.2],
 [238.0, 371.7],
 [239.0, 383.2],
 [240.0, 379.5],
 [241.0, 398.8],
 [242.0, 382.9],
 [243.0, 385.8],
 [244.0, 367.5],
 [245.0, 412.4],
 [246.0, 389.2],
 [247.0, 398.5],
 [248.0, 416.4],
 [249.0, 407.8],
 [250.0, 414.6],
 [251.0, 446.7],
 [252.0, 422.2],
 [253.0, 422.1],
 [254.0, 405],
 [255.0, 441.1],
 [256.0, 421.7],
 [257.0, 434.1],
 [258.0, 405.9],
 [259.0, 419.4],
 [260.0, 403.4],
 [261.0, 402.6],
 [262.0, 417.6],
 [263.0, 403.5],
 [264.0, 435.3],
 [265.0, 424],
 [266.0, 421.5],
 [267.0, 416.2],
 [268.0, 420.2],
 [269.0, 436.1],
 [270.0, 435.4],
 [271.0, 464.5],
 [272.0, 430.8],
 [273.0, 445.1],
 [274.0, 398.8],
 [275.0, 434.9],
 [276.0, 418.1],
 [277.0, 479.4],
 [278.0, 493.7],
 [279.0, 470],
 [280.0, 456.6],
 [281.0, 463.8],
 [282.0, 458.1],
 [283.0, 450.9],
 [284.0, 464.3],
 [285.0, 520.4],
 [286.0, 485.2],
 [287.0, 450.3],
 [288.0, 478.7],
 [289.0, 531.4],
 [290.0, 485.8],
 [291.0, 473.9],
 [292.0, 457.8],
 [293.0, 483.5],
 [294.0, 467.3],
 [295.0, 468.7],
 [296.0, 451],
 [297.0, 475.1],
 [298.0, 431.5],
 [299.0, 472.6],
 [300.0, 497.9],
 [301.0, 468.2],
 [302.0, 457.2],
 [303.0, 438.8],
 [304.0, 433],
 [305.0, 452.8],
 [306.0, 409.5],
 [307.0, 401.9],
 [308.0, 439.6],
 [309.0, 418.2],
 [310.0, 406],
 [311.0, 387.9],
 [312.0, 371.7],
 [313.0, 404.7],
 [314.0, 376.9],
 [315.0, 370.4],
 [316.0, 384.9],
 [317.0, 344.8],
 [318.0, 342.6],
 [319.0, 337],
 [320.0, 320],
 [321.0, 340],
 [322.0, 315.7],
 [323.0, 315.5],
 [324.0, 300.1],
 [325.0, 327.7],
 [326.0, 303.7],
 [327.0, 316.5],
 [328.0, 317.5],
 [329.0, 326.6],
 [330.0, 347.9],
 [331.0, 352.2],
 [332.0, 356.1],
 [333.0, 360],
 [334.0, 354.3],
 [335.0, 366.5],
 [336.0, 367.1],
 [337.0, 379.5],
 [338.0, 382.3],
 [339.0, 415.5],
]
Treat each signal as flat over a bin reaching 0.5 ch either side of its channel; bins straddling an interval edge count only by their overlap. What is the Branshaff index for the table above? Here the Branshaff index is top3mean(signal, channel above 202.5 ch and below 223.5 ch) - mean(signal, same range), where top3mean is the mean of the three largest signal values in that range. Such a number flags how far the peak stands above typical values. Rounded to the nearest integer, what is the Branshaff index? 27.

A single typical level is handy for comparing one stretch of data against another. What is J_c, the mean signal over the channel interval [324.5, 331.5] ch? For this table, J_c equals 327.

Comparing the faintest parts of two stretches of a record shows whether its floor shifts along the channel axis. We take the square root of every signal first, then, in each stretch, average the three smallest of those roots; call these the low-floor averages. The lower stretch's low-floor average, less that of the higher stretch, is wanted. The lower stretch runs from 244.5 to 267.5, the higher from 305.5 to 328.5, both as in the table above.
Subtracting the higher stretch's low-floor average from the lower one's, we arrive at 2.4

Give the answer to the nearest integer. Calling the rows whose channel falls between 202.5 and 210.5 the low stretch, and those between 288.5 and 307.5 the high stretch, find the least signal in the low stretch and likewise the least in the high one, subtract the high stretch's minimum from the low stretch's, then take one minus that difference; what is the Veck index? 96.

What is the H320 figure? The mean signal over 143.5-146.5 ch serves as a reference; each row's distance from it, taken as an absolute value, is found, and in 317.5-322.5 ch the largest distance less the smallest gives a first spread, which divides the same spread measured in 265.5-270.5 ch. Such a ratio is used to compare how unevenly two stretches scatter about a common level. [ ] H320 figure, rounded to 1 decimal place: 2.3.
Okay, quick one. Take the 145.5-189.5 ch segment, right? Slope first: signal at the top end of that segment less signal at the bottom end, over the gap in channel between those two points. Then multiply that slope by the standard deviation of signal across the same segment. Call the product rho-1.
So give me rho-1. 1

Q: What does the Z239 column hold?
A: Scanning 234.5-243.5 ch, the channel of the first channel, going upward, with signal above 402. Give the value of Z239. 236.0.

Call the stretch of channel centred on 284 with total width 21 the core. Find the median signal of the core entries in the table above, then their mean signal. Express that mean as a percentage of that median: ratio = 100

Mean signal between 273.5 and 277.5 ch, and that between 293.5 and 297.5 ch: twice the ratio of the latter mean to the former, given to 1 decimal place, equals 2.2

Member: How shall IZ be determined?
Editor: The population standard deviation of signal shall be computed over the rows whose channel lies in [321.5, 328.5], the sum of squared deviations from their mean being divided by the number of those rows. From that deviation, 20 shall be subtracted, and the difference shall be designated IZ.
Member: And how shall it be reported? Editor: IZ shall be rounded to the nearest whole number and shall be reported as -11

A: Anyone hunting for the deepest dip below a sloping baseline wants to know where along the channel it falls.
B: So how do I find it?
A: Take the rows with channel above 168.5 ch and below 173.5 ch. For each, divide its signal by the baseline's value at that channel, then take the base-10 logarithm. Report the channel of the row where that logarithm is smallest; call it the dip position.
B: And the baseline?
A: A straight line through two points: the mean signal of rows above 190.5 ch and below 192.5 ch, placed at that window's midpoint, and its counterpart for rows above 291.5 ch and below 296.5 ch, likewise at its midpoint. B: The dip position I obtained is 170.0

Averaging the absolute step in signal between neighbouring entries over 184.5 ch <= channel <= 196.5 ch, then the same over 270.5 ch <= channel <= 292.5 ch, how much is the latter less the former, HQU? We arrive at 13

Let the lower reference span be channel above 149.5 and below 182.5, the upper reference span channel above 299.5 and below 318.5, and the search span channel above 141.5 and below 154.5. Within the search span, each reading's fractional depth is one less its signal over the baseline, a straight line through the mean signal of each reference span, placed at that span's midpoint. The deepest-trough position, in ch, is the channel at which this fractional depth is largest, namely 144.0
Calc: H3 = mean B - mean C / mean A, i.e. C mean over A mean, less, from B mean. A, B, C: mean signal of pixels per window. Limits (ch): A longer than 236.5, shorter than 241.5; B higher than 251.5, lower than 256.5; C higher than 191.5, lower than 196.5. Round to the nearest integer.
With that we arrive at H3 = 422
